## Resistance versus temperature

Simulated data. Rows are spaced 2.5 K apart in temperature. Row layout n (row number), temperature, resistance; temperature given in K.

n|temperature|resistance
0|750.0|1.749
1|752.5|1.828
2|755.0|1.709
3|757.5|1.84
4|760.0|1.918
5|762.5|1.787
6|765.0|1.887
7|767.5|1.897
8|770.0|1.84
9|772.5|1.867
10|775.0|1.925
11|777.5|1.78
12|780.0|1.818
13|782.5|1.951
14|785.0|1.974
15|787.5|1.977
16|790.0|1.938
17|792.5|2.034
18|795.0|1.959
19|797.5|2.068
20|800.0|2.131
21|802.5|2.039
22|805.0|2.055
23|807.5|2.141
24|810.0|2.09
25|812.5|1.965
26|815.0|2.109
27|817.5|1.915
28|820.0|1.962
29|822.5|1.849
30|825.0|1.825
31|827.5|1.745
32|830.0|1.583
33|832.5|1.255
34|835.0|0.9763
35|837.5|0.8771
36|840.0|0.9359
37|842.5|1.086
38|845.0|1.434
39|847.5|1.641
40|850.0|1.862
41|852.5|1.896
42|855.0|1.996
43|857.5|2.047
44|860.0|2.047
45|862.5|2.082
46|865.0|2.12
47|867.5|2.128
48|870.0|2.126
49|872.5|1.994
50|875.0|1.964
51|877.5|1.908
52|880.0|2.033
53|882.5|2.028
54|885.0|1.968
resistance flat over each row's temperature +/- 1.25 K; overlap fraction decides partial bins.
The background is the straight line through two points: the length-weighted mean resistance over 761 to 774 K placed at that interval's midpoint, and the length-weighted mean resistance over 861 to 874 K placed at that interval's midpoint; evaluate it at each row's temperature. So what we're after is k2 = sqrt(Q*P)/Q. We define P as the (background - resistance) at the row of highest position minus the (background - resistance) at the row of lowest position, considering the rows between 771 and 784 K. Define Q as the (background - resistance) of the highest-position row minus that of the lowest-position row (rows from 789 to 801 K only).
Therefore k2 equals -0.6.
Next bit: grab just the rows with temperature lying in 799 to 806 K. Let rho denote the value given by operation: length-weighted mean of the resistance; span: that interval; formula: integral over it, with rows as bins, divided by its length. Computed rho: 2.07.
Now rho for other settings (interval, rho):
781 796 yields 1.97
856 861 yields 2.04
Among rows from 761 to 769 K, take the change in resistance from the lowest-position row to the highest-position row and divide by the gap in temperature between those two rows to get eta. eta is 0.02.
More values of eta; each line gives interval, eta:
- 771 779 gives -0.02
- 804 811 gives 0.01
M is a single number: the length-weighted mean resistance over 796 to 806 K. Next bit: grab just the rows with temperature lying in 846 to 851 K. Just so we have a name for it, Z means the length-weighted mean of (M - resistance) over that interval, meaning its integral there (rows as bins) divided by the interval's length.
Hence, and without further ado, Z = 0.34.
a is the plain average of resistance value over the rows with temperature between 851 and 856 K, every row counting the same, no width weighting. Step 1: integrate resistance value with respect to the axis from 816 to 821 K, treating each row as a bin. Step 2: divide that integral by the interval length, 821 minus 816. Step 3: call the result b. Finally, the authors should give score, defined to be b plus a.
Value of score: 3.89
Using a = 1.95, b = 1.95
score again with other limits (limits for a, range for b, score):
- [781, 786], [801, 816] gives 4.03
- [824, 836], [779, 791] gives 3.41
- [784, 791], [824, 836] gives 3.44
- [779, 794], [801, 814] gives 4.01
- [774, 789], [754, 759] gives 3.69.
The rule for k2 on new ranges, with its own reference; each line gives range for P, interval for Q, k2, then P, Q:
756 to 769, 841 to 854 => -0.2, -0.034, -0.79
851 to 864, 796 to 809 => -1.8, -0.163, -0.05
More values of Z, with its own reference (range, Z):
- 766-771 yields 0.20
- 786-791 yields 0.11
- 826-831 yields 0.39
